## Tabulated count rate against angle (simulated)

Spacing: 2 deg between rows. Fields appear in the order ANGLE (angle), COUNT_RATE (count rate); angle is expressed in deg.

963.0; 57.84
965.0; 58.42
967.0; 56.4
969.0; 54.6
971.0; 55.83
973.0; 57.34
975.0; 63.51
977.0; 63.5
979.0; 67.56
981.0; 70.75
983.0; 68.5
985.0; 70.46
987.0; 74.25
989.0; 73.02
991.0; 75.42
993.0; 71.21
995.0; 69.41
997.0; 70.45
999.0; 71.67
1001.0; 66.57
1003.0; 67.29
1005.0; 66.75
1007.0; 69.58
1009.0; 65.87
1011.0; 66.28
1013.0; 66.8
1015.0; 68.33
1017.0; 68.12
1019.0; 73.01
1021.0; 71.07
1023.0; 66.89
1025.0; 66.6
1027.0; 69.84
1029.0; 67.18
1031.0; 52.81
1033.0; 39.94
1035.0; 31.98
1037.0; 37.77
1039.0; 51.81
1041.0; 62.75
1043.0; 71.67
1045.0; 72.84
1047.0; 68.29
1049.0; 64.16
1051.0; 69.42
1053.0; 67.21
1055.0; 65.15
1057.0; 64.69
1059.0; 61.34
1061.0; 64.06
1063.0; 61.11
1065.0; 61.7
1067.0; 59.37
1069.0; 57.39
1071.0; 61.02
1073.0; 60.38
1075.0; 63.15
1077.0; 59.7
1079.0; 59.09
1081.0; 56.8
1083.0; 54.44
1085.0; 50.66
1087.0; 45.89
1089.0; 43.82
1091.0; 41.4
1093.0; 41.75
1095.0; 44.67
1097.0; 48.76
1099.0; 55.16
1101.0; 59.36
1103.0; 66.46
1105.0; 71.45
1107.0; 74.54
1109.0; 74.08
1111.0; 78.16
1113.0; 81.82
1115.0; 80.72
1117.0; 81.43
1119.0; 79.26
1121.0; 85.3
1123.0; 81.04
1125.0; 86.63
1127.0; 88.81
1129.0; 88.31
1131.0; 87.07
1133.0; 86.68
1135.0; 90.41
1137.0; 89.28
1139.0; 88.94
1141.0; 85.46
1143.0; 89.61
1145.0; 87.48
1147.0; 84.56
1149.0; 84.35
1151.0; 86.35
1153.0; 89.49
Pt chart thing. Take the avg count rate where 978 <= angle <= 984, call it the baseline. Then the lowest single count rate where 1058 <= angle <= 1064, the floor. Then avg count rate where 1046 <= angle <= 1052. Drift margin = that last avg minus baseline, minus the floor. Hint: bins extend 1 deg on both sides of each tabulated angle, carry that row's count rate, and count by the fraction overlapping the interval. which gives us -63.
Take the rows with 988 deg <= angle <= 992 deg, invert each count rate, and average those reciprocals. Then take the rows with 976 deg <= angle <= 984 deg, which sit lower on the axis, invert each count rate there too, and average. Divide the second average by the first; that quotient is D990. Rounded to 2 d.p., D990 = 1.10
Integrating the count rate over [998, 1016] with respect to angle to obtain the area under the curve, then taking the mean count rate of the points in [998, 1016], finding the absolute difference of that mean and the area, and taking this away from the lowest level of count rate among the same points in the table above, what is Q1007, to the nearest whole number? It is -1085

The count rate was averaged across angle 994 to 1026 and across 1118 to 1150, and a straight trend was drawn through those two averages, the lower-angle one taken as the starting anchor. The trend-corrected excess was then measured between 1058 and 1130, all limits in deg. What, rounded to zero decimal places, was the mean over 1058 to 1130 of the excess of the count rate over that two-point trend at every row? -16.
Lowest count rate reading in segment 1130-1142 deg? 85.46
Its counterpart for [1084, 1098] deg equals 41.4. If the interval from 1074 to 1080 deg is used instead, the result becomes 59.09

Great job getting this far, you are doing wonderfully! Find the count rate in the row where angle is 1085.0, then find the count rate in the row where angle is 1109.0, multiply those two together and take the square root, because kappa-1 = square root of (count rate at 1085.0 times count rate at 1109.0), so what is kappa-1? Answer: 61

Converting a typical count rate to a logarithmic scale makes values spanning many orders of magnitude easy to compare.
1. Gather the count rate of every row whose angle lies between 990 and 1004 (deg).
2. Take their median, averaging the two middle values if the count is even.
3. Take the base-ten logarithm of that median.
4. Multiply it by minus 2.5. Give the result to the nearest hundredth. -4.62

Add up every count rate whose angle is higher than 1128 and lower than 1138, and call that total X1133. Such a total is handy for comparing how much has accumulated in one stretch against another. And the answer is 442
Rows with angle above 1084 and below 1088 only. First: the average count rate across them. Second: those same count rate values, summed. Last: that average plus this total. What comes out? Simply 145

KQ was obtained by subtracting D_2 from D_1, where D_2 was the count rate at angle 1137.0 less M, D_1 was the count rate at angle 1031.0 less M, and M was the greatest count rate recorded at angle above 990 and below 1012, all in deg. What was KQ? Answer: -36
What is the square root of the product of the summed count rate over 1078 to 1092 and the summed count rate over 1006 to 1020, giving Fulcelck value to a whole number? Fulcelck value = 410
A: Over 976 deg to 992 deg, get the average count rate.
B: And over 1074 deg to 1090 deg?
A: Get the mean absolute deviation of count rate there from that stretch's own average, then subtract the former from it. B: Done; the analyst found -65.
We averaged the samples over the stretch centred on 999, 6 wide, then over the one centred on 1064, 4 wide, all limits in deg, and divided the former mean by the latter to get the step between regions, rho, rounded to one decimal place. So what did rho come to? 1.1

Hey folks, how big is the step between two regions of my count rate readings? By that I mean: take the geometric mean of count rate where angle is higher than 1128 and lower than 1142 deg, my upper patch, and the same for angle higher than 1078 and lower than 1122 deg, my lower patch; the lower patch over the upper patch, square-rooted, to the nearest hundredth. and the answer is 0.83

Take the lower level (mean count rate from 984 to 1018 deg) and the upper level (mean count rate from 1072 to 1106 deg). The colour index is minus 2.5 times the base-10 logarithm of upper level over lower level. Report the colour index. 0.27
